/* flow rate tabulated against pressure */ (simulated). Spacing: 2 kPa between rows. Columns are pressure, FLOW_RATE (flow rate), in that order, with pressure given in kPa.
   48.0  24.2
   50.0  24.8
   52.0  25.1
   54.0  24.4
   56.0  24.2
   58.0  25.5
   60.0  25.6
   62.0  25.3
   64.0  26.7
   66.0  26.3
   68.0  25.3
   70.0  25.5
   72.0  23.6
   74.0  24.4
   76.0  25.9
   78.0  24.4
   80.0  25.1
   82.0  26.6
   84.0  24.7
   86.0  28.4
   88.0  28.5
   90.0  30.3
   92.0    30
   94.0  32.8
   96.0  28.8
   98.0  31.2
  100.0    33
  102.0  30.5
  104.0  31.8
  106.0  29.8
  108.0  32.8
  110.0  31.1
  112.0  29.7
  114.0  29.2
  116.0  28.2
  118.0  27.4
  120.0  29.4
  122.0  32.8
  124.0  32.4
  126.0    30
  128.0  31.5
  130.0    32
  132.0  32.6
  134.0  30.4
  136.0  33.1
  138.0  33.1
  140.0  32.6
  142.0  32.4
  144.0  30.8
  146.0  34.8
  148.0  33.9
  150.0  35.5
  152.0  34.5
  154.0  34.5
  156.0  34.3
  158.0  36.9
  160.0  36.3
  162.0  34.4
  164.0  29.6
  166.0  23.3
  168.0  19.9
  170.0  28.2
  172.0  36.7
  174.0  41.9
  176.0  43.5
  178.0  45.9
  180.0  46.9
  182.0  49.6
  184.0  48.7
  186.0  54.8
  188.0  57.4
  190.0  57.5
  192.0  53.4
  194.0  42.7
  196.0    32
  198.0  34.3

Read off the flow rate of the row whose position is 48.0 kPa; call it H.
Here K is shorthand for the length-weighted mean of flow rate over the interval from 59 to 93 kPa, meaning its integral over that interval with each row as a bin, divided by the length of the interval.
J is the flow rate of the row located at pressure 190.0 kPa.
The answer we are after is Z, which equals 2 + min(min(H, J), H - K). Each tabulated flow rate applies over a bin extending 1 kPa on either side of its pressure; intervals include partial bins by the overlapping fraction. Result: -0.1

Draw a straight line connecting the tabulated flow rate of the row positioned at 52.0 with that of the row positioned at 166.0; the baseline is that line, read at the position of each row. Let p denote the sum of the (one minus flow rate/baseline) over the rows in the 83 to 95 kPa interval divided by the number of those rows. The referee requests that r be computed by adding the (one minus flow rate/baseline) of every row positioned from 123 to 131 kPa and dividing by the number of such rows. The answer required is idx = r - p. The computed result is -0.13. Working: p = -0.19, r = -0.32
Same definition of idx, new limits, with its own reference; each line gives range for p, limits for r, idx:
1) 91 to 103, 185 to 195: -1.05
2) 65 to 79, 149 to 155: -0.47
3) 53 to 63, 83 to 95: -0.19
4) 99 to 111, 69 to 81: 0.30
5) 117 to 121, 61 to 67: 0.13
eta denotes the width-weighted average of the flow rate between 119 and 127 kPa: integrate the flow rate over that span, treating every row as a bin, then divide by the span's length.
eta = 31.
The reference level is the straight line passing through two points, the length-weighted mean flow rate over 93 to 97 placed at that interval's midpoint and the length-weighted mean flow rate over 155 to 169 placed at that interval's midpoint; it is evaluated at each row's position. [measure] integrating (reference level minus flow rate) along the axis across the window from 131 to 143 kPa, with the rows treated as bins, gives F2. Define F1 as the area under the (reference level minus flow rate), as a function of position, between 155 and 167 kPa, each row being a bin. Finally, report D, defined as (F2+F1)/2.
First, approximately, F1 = -22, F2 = -20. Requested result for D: -21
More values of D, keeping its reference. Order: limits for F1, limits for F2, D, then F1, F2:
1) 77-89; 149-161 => -1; 54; -56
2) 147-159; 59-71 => 5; -51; 61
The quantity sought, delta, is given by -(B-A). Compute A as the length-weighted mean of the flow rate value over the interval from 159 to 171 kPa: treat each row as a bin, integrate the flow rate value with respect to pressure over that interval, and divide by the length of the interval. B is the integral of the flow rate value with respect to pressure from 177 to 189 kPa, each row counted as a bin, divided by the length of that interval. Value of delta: -22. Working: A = 29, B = 51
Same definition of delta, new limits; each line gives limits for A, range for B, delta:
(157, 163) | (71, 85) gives 11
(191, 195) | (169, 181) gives 8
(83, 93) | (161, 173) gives 0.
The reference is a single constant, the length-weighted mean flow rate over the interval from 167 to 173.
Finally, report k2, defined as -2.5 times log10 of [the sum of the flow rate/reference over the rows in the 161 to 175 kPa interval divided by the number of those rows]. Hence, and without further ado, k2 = -0.09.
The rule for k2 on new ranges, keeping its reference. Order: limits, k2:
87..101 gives -0.09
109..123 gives -0.05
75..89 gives 0.08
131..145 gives -0.14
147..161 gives -0.24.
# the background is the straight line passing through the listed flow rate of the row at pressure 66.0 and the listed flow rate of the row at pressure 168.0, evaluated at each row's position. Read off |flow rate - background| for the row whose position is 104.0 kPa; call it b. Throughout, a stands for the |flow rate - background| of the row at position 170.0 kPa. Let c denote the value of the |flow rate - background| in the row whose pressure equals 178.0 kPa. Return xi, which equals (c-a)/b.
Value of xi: 2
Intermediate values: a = 8.4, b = 8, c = 27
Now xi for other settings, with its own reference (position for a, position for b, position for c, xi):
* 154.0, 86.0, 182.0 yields 5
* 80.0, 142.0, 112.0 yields 1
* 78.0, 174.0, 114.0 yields 0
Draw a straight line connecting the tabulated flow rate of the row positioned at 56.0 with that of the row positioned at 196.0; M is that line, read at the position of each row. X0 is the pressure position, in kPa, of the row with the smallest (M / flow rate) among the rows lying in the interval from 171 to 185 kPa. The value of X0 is 182.0 kPa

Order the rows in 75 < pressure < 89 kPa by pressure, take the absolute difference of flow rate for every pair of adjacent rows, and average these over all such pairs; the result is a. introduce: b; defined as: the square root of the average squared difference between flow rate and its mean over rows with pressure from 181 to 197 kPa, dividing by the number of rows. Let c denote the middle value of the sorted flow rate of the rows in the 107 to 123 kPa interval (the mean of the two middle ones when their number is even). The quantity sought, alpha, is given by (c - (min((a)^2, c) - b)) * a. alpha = 55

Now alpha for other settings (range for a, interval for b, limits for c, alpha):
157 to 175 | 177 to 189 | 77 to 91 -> 34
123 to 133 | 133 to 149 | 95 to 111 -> 39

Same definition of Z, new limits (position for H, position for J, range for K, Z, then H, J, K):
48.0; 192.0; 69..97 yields -0.9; 24.2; 53.4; 27.1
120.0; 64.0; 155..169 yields 0.7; 29.4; 26.7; 30.7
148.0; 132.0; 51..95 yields 9.6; 33.9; 32.6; 26.3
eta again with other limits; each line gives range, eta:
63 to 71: 26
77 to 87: 26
